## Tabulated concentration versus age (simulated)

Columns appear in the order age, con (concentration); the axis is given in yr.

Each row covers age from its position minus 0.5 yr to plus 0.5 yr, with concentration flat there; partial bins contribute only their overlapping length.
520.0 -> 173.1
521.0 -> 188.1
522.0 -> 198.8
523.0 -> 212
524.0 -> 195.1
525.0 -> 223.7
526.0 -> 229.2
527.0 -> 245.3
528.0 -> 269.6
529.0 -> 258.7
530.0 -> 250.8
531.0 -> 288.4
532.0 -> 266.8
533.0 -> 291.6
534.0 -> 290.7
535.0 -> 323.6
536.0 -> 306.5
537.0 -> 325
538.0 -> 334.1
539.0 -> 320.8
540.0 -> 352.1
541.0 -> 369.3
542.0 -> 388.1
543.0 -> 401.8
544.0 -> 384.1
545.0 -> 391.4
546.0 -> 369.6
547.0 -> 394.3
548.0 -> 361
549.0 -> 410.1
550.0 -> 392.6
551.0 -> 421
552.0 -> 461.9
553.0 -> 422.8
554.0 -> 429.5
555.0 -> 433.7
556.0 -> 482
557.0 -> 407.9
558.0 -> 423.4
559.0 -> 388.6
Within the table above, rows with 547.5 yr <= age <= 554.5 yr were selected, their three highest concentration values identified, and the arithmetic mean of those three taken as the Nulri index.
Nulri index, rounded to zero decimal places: 438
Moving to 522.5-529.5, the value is 258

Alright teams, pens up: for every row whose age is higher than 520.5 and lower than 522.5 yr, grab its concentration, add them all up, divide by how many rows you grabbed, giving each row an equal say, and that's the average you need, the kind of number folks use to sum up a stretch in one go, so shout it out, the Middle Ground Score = 193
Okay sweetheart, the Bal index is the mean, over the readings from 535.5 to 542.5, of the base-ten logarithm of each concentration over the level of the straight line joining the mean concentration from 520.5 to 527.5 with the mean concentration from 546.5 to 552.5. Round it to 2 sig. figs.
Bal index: 0.019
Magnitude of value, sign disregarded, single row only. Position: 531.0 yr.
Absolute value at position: 288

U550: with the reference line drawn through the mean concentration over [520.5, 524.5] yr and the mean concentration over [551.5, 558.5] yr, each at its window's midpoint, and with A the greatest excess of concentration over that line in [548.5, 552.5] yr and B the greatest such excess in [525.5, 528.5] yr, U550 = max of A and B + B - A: 31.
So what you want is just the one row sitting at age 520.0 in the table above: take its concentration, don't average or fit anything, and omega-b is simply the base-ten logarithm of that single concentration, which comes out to 2.24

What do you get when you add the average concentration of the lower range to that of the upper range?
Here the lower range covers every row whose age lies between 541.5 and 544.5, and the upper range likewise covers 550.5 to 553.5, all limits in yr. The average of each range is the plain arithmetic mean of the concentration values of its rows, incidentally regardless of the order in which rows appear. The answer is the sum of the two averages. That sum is 827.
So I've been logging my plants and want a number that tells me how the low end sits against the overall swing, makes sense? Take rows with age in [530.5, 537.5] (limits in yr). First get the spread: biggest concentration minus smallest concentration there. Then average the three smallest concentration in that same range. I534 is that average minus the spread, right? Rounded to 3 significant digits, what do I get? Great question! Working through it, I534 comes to 224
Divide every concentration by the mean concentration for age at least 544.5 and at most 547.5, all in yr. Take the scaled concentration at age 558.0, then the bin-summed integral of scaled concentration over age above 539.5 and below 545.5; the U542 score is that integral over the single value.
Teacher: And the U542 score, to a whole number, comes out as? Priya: 5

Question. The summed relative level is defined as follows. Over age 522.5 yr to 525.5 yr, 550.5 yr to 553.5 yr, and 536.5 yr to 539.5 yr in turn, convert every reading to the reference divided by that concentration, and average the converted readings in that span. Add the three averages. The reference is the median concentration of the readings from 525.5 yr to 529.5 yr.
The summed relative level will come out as 2.55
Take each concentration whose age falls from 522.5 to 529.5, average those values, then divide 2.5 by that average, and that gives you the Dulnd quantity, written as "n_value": 0.0107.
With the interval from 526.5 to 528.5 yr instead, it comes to 0.0097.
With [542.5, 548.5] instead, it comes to 0.0065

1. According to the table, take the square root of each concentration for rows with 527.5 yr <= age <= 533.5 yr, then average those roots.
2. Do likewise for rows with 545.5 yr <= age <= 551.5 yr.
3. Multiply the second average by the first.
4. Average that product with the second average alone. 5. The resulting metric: 173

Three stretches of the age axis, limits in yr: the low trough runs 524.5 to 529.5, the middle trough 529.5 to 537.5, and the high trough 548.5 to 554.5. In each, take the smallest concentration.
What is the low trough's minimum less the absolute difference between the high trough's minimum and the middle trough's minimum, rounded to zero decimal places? 82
